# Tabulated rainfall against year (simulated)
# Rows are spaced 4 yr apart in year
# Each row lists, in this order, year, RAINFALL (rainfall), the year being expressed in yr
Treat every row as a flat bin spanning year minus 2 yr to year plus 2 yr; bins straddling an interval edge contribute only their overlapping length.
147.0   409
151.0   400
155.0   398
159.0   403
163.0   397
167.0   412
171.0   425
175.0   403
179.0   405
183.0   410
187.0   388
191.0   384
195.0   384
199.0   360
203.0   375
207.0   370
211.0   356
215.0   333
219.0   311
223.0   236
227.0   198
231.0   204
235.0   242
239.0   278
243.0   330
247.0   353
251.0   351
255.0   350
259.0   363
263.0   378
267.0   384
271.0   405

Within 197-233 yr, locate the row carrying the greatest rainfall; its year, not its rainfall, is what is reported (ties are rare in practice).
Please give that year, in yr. 203.0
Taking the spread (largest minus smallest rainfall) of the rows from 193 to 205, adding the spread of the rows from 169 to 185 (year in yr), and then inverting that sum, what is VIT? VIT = 0.022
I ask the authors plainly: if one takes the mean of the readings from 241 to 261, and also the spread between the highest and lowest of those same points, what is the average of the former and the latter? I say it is 191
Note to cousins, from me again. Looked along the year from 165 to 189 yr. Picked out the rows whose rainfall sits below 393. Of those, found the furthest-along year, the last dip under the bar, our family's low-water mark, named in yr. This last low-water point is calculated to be 187.0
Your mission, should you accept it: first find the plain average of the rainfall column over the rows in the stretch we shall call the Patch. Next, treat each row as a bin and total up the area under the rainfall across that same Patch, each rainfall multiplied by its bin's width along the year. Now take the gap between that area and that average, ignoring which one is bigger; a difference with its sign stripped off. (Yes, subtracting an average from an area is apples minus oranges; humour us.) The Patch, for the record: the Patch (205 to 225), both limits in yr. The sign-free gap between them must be 6103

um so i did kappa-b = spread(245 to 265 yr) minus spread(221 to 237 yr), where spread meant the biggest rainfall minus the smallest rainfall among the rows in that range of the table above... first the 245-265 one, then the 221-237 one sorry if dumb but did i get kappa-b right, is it -16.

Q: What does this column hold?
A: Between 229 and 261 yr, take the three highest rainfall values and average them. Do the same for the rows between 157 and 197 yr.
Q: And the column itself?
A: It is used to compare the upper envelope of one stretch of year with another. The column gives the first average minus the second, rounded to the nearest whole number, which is -60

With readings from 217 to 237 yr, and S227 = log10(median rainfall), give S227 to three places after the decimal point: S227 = 2.373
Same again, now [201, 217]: 2.560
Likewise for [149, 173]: 2.604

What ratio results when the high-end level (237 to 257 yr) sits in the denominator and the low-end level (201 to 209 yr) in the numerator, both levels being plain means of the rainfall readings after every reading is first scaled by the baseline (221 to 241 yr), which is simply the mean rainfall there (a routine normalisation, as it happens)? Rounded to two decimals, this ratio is 1.12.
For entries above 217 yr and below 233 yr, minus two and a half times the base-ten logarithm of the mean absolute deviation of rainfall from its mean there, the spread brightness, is -3.92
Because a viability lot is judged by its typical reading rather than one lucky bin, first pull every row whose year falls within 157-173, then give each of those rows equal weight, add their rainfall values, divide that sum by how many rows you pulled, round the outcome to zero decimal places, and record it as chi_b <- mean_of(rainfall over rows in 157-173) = 409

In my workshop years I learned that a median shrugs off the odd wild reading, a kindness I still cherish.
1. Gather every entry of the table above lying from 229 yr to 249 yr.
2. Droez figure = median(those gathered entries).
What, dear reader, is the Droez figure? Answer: 278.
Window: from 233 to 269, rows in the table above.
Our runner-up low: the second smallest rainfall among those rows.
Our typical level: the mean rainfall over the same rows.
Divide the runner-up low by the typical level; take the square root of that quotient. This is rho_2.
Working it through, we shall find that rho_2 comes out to 0.91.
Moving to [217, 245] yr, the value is 0.89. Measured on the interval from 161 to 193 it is 0.98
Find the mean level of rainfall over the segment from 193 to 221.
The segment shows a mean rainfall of 356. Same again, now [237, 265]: 343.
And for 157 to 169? 404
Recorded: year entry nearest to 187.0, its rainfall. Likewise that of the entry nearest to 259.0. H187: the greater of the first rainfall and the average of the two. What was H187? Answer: 388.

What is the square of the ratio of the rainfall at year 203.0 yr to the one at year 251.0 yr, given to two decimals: 1.14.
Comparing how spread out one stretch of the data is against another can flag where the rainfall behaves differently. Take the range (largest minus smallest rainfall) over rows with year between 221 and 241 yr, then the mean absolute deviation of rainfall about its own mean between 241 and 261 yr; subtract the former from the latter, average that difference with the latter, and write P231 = -32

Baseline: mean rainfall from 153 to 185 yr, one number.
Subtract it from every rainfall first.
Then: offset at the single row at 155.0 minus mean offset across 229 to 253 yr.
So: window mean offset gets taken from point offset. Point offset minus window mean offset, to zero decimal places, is 105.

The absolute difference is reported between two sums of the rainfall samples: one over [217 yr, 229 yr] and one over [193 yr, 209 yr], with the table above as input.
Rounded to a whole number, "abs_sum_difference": 744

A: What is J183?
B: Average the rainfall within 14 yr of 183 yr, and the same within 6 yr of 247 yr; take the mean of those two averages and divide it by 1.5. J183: 248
